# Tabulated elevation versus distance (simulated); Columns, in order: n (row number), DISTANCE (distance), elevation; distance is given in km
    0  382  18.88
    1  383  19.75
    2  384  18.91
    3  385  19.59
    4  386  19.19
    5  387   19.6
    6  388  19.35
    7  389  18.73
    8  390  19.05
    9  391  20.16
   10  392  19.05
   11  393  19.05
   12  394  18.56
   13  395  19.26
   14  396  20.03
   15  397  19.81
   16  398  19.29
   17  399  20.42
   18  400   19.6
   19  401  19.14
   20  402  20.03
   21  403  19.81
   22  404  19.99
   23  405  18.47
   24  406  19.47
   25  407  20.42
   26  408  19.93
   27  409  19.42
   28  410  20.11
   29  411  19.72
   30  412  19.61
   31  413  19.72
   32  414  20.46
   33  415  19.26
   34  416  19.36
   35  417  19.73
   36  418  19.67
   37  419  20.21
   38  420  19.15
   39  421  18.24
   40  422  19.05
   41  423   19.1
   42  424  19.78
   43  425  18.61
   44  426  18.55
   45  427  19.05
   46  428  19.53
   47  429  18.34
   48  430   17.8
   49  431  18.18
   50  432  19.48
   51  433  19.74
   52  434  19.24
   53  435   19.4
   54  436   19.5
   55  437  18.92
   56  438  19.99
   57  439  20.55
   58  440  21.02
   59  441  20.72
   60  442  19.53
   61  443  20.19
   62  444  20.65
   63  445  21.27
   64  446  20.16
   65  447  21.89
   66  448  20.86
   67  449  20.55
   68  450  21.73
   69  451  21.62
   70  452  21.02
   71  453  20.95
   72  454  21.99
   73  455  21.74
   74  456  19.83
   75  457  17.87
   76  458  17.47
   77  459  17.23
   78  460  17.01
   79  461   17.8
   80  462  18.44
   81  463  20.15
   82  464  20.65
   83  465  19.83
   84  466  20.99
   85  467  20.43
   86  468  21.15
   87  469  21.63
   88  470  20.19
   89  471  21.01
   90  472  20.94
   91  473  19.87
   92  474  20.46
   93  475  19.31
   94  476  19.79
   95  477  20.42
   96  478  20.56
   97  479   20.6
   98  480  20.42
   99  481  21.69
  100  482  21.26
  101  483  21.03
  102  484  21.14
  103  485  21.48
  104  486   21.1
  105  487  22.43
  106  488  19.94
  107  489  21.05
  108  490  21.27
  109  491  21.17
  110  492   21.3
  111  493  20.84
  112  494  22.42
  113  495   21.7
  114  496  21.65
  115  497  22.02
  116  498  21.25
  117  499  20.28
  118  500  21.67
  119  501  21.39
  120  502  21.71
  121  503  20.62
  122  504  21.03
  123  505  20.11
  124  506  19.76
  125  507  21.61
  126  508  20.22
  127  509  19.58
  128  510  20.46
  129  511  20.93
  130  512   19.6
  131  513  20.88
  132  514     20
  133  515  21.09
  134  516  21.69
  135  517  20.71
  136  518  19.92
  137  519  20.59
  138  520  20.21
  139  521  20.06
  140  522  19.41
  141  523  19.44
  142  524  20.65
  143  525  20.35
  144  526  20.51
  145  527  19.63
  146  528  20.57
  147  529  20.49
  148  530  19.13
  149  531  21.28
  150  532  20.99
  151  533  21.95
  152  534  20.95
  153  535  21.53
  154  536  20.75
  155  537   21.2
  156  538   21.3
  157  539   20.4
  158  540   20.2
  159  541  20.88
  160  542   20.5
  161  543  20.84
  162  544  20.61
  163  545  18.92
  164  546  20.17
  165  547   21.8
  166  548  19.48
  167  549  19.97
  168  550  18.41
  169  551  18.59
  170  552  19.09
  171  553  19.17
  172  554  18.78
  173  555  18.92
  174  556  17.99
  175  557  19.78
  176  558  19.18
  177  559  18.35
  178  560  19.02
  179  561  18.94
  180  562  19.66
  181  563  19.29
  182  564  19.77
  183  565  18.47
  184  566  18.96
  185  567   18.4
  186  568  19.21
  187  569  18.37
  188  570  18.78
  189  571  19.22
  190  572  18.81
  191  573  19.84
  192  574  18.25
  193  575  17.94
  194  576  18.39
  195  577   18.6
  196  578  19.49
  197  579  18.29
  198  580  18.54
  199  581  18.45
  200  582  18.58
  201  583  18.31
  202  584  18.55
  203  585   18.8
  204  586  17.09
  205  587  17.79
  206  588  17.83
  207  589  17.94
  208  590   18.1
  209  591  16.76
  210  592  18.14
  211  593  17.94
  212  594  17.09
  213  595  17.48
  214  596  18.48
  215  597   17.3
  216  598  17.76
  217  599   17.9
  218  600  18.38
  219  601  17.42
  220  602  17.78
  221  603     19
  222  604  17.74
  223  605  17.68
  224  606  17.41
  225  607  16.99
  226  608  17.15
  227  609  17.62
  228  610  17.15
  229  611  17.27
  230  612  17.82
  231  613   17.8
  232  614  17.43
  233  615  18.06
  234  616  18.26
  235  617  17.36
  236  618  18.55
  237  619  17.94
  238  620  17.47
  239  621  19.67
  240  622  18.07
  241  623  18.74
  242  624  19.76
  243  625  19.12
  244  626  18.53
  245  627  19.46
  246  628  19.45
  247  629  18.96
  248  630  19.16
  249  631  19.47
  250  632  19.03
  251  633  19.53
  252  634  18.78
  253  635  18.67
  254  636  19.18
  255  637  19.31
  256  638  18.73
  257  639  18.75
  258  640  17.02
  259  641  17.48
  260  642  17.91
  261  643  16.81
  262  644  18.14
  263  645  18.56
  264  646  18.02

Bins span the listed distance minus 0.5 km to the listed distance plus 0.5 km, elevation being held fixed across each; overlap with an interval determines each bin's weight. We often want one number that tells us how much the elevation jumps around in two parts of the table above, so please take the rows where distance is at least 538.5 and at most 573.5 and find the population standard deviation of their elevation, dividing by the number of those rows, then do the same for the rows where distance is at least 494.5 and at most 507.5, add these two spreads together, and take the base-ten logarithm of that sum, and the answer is 0.19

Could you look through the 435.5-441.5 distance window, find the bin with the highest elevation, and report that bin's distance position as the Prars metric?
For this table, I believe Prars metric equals 440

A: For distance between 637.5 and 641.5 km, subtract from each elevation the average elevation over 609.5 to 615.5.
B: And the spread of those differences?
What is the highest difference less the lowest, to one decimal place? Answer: 1.7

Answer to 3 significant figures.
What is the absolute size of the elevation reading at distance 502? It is 21.7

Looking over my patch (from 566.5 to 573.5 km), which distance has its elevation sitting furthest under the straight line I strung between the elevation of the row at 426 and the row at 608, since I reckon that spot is 569 km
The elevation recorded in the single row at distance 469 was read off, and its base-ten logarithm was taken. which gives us 1.34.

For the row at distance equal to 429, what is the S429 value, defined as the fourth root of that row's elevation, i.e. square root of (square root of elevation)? 2.07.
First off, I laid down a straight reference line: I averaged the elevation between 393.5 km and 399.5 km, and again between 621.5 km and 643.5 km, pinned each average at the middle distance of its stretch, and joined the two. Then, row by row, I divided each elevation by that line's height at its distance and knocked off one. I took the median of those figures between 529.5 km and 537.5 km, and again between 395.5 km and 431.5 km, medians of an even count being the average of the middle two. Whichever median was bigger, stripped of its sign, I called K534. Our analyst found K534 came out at 0.11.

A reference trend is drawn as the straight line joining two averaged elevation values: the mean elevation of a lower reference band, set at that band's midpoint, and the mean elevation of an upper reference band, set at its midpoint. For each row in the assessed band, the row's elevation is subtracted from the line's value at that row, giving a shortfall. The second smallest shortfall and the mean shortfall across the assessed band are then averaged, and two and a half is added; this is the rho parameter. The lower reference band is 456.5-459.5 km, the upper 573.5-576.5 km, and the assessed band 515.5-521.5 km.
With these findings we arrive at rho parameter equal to -0.25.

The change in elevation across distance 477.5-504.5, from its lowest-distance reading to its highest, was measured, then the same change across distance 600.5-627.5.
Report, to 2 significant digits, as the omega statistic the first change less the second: -1.6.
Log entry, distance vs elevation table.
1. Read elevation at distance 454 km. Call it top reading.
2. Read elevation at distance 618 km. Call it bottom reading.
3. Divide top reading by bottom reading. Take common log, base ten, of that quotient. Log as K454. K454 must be 0.07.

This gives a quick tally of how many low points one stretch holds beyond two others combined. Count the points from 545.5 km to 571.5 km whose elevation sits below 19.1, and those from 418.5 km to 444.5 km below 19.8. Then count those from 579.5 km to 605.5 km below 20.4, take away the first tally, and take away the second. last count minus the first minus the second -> -7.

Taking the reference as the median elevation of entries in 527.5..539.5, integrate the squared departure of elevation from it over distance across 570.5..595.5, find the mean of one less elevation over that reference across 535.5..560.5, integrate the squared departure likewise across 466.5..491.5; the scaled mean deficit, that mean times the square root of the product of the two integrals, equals 2.8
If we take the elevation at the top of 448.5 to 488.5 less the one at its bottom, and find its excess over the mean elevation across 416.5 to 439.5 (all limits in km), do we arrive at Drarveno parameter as -19.8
